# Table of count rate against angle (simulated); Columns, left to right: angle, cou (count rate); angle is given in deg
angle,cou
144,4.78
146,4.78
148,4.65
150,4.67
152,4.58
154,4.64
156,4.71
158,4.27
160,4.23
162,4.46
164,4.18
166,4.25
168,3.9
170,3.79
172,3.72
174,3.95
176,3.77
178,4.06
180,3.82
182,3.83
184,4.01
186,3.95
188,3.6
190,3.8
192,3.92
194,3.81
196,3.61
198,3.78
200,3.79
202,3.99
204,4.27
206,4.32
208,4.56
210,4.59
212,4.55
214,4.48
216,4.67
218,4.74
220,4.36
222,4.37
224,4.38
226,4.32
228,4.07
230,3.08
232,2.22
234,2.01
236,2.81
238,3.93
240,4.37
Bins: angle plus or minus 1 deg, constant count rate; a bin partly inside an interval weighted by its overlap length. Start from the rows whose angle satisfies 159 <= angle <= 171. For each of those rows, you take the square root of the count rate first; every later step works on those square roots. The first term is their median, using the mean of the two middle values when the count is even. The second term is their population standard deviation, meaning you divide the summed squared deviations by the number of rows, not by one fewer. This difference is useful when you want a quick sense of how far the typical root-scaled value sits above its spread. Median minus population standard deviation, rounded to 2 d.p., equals 2.00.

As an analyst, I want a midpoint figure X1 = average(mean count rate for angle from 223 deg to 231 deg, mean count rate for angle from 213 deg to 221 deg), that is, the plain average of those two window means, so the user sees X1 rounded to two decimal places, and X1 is 4.26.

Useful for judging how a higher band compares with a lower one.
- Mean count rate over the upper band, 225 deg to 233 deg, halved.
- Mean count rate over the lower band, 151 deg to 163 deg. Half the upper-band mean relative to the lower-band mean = 0.38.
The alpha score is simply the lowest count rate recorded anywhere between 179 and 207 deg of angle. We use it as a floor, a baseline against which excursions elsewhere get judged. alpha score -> 3.6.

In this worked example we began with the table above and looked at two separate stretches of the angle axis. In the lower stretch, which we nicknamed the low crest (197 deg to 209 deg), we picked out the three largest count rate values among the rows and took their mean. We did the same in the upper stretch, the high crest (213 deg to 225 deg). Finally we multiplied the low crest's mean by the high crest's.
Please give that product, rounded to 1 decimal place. 20.3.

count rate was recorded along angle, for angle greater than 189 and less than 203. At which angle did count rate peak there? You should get 202 deg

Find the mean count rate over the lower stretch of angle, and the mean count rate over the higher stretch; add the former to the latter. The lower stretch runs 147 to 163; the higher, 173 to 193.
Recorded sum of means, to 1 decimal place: 8.4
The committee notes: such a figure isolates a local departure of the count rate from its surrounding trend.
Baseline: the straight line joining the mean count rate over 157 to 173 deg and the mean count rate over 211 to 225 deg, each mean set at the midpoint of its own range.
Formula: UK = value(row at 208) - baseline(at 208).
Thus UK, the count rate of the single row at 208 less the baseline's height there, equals 0.1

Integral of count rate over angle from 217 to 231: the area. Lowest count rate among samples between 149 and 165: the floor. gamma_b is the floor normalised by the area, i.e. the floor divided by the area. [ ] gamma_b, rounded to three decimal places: 0.071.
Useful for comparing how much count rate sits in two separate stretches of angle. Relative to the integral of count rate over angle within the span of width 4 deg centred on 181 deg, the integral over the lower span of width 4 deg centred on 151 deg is 1.21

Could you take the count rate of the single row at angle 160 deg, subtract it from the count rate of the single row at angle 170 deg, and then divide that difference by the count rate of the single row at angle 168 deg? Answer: -0.11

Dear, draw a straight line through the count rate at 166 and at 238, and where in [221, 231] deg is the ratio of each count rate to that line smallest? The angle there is 230 deg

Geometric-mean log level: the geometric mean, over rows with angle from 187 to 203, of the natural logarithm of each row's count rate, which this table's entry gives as 1.33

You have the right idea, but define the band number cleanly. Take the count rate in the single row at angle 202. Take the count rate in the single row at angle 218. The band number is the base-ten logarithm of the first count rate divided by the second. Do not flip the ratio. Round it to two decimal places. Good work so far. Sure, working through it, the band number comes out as -0.07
